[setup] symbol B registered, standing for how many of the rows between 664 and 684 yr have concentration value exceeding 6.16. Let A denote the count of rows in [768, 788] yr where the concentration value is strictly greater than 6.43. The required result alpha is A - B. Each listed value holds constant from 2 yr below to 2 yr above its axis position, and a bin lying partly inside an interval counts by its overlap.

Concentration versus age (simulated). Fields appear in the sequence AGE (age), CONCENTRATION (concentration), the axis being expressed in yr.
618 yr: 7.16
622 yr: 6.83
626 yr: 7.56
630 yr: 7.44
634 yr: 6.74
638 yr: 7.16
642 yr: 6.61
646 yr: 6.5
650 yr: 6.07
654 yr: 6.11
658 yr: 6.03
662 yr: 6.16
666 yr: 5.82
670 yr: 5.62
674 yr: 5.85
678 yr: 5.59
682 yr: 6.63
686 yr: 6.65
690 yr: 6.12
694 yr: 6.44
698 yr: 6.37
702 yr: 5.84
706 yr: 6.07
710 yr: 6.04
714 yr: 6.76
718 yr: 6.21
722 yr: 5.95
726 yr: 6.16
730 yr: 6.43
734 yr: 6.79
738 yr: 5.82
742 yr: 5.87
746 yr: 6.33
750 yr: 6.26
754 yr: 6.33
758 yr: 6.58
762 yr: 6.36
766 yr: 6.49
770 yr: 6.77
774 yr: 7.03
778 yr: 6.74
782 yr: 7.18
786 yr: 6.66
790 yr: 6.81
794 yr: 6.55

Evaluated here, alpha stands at 4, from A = 5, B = 1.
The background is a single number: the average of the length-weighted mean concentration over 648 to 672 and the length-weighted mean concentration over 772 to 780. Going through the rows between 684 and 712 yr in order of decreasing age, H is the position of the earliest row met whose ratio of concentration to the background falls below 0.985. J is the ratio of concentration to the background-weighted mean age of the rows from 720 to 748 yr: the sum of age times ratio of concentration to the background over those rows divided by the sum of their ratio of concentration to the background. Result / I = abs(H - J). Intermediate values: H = 710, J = 734.0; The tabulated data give 24.0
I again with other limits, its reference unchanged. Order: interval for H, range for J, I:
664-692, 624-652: 52.5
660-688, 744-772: 80.2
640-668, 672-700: 20.3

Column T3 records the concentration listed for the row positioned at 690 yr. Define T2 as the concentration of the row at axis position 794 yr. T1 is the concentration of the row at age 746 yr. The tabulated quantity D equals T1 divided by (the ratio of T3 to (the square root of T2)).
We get 2.6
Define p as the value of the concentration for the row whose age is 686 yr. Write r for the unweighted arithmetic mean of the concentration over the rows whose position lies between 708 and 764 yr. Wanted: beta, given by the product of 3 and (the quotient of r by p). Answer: 2.83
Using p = 6.65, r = 6.28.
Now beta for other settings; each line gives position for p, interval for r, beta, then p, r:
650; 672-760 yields 3.08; 6.07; 6.23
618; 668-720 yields 2.58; 7.16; 6.17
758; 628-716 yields 2.87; 6.58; 6.30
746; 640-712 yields 2.91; 6.33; 6.14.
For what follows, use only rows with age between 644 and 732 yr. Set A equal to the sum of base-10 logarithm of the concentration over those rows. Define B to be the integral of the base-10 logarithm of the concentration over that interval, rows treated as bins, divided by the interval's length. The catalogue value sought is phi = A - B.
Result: 16.6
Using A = 17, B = 0.79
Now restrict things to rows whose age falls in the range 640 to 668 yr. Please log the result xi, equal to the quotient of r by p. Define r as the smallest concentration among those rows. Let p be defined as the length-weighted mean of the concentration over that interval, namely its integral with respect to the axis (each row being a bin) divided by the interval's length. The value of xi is 0.941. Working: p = 6.19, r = 5.82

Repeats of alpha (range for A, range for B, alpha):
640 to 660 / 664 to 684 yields 1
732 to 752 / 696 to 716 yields -1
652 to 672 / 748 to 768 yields -5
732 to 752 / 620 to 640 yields -4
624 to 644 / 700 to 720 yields 3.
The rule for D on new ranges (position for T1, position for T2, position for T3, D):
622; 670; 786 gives 2.4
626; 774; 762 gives 3.2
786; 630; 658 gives 3.0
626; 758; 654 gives 3.2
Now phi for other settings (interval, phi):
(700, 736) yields 6.4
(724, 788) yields 12.2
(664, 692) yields 4.7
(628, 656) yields 4.9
